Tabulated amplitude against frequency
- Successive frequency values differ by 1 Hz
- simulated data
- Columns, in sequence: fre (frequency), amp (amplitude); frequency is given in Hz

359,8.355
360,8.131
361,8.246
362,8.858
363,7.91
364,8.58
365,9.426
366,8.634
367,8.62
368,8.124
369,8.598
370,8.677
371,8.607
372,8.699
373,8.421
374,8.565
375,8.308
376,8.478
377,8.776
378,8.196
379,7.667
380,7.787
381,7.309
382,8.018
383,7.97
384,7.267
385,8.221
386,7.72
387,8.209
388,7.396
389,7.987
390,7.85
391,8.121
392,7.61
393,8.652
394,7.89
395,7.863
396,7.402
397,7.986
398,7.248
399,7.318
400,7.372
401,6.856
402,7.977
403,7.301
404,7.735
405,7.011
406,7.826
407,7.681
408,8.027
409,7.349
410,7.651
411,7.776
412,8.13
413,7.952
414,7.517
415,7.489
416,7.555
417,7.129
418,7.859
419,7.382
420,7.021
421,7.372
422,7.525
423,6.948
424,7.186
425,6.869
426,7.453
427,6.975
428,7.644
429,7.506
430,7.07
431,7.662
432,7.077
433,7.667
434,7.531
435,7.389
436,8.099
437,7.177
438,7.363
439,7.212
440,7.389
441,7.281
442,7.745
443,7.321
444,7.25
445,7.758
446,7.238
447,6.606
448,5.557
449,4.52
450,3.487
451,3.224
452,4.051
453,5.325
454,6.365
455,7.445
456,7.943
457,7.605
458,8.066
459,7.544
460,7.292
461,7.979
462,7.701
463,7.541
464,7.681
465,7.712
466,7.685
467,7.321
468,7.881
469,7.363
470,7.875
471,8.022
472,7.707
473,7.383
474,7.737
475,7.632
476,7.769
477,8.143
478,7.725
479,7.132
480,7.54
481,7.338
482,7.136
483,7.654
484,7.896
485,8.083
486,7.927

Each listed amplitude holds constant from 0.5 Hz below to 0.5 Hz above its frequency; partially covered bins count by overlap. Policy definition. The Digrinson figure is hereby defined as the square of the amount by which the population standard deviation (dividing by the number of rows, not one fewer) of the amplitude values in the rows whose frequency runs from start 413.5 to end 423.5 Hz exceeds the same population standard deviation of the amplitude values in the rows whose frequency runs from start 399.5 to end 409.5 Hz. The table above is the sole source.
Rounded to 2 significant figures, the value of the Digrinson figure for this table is 0.013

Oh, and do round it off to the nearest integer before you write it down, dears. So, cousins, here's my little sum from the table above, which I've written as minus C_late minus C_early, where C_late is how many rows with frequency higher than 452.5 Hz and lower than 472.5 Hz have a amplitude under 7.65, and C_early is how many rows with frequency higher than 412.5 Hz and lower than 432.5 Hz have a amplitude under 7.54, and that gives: -24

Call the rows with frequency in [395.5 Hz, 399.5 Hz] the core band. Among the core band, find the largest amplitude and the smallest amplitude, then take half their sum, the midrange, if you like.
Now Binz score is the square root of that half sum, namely 2.76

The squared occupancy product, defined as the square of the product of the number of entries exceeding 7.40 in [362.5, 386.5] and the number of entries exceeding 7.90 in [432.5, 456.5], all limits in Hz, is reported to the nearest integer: 1936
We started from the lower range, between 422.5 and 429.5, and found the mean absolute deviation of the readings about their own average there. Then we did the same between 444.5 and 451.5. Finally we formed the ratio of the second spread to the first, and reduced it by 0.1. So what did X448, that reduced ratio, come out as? 5.5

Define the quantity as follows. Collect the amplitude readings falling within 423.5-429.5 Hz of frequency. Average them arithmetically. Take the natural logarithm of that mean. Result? 1.98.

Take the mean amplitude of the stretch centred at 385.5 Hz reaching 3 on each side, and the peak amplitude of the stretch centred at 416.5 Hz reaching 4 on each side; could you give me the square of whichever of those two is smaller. 60.8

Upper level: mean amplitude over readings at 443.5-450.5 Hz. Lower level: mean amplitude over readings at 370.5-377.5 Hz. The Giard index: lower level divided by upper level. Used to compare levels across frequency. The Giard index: 1.41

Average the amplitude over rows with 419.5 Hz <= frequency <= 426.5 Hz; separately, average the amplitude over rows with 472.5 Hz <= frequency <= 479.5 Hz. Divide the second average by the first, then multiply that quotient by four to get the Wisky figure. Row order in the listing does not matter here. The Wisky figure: 4.25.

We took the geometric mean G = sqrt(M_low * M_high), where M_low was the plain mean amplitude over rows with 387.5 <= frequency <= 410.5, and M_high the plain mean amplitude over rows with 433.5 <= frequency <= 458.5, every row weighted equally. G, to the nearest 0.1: 7.2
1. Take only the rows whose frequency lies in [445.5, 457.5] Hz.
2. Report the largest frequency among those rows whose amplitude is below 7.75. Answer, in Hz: 457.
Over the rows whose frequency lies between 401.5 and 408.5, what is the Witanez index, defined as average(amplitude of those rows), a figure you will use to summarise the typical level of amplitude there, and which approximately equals 7.7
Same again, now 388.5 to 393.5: 8.0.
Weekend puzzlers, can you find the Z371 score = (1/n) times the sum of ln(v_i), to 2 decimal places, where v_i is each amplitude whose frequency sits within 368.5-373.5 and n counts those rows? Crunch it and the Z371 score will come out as 2.15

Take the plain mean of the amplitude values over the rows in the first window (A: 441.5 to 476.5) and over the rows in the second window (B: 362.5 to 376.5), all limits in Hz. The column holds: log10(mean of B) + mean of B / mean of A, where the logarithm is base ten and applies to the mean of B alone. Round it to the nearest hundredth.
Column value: 2.15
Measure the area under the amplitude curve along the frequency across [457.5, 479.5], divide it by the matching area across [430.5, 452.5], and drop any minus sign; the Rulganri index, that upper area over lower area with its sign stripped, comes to 1.15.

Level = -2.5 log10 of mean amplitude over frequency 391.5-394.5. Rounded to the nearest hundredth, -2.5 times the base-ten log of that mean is -2.26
